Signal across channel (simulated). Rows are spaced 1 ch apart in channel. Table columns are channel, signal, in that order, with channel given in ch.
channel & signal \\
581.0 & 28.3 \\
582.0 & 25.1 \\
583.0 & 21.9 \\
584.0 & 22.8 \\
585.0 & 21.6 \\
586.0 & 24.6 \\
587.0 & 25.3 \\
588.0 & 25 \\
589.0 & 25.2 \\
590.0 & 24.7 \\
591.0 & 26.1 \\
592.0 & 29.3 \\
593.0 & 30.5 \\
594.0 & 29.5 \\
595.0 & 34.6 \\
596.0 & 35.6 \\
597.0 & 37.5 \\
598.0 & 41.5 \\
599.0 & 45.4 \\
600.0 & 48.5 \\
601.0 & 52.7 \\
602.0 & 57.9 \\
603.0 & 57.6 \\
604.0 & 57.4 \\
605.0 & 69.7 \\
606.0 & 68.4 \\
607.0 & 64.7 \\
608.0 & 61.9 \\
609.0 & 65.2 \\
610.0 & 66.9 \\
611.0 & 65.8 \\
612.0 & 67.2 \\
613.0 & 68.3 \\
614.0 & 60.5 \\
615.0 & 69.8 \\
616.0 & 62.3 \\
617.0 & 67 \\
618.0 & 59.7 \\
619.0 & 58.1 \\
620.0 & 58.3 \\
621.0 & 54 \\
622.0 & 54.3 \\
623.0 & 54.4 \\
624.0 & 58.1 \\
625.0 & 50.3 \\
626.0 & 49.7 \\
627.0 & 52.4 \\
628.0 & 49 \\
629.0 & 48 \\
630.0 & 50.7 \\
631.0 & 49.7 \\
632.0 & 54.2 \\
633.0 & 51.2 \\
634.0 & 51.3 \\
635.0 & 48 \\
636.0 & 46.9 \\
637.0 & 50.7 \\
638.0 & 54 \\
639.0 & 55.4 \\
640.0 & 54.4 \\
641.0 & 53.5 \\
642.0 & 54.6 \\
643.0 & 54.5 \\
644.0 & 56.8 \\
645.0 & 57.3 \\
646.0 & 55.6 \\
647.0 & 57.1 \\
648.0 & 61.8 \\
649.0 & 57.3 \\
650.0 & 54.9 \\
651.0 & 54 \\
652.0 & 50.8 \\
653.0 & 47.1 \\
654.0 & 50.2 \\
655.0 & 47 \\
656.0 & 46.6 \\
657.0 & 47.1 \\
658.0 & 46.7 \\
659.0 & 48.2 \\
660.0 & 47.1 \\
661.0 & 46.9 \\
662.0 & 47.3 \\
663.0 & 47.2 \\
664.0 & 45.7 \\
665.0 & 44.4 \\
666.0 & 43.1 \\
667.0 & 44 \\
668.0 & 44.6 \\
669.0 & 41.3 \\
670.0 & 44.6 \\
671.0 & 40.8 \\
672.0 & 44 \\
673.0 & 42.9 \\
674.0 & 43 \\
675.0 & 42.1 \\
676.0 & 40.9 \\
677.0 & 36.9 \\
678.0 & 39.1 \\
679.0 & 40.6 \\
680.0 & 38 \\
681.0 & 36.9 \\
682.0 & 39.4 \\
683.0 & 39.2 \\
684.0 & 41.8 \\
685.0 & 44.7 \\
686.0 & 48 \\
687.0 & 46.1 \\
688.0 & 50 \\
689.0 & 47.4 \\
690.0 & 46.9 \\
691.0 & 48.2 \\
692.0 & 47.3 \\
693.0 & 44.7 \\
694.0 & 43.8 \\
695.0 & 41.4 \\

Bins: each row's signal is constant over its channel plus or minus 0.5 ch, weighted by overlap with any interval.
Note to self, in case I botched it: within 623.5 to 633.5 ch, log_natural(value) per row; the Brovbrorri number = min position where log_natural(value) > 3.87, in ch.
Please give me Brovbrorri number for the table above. 624.0 ch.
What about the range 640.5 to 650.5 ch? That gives 641.0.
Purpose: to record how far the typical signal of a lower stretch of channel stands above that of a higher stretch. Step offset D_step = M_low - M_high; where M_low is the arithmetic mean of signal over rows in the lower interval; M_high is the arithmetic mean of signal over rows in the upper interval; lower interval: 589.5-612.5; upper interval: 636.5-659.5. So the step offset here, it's -3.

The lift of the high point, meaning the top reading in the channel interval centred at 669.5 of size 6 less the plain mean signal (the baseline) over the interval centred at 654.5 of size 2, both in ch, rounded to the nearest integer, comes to -4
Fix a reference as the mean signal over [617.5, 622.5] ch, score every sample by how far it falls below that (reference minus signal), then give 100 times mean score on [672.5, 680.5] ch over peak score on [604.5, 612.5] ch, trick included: -328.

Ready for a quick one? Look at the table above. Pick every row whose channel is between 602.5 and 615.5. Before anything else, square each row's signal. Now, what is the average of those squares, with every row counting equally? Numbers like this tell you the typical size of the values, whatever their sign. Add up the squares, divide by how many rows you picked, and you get 4226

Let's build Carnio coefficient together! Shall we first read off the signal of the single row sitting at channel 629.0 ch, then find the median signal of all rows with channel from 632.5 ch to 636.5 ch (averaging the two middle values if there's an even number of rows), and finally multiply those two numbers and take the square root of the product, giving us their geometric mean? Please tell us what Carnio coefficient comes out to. 49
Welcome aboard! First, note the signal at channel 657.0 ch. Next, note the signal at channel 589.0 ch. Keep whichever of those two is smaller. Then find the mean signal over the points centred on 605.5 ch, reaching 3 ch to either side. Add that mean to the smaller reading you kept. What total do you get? 88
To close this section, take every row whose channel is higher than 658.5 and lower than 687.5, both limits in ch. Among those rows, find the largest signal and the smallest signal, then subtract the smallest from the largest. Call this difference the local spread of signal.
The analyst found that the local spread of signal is 11.3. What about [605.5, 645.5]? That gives 22.9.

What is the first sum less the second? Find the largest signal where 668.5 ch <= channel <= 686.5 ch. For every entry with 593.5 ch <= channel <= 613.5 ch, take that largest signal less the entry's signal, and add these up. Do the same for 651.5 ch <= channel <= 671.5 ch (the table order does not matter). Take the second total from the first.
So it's -176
